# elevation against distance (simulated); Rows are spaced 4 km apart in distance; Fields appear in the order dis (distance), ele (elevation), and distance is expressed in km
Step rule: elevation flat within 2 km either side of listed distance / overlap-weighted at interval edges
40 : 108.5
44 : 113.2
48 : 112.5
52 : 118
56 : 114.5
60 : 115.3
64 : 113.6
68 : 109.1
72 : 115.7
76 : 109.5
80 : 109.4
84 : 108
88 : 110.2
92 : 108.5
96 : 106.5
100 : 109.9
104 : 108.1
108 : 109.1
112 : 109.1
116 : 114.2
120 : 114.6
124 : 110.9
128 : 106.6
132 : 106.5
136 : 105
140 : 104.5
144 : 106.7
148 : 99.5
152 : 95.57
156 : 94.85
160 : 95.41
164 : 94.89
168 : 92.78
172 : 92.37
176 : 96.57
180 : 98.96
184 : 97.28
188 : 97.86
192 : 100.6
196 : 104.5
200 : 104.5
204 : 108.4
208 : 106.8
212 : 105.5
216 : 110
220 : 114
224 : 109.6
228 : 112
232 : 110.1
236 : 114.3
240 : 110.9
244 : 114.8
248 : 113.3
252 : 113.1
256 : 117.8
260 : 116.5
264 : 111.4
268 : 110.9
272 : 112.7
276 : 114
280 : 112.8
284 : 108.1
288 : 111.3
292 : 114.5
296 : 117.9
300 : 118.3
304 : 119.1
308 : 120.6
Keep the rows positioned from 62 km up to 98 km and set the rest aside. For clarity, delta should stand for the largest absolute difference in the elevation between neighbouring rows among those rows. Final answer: 6.6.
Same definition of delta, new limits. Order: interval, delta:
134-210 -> 7.2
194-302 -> 5.1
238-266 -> 5.1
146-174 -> 3.9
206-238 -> 4.5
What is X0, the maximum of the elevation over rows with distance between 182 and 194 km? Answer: 100.6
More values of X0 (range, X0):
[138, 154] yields 106.7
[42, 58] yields 118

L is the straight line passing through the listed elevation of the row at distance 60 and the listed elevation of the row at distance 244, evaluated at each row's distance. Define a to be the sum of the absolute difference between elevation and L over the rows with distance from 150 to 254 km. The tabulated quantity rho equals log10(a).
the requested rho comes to 2.4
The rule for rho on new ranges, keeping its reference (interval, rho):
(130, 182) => 2.3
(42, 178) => 2.5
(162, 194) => 2.2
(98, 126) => 1.5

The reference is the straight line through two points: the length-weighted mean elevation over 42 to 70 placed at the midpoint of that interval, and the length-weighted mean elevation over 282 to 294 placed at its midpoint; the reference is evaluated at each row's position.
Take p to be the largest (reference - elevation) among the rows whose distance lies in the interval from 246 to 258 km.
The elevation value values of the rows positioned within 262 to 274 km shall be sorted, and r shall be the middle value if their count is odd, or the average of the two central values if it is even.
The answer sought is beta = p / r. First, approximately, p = -1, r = 111.4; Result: -0.01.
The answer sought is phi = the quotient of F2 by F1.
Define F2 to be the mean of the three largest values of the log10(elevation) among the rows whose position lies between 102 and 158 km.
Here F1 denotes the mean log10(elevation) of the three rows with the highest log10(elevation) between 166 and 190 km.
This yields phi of 1.03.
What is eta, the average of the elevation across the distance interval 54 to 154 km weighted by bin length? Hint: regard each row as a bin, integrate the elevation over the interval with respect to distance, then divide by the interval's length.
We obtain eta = 109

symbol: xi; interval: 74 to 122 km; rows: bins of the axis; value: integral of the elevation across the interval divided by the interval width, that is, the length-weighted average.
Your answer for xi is 110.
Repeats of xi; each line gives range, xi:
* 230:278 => 113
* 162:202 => 98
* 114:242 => 104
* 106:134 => 110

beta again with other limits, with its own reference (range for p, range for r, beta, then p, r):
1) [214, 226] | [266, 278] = 0.02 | 2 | 112.7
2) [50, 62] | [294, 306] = -0.01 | -1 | 118.3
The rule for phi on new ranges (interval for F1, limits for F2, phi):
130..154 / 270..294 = 1.02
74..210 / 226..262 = 1.01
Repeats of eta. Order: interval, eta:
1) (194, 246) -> 110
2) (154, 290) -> 107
